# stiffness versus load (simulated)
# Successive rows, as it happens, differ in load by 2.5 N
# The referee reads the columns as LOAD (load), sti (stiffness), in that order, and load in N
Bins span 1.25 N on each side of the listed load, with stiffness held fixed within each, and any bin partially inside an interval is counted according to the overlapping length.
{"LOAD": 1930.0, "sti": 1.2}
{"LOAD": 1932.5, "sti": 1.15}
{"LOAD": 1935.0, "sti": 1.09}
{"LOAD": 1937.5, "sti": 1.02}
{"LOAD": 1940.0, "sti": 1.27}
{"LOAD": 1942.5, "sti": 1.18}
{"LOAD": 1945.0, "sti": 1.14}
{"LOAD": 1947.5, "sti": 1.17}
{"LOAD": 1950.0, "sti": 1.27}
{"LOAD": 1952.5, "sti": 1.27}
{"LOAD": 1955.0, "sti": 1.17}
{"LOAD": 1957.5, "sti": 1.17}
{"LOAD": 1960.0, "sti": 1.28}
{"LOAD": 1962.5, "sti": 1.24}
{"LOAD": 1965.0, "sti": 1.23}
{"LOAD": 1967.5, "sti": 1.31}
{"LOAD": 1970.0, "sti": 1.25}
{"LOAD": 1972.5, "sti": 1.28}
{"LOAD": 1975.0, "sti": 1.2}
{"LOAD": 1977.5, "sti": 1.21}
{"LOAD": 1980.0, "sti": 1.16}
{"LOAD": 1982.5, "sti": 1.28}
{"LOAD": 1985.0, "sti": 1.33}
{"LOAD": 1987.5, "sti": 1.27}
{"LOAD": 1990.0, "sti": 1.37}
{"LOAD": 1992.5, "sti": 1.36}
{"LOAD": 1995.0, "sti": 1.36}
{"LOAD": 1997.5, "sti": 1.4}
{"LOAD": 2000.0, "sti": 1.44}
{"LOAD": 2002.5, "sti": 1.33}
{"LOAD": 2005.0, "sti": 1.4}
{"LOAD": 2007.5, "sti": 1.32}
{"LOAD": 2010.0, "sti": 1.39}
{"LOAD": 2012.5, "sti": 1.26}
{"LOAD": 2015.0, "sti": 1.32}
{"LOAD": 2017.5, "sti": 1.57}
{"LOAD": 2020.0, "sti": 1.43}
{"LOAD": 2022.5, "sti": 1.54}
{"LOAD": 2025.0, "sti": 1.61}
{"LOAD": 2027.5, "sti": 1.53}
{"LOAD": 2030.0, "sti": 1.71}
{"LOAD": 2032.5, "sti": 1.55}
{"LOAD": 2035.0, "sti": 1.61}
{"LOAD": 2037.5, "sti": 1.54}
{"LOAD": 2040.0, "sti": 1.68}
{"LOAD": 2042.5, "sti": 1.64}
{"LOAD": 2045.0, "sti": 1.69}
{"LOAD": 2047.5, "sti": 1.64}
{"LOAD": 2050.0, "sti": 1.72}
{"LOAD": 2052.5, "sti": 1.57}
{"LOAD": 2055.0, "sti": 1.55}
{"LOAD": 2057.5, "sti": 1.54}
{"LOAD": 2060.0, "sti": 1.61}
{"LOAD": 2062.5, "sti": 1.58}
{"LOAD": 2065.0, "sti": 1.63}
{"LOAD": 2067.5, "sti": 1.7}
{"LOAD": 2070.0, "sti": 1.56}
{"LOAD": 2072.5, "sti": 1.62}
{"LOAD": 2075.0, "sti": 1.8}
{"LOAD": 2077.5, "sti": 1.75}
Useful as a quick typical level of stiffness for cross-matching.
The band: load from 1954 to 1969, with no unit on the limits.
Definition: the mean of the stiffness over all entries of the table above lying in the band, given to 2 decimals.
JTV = 1.23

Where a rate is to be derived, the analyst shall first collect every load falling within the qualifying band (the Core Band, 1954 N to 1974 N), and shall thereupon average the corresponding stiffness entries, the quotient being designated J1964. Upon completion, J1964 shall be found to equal 1.2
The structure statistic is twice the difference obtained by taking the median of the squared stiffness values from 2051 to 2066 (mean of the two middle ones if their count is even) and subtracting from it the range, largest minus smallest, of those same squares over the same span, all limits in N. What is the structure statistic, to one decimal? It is 4.4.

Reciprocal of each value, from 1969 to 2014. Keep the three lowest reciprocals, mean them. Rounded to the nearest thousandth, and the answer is 0.708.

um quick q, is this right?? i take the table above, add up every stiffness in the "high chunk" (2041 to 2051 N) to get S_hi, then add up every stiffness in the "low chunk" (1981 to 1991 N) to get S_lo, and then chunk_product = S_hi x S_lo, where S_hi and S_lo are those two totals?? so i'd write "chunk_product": 35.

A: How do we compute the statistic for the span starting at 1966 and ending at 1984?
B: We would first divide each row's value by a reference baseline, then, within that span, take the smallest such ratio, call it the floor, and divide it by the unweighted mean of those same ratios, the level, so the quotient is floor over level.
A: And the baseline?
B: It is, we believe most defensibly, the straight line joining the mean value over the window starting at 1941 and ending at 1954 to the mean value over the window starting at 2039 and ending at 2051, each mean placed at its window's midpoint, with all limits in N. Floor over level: 0.917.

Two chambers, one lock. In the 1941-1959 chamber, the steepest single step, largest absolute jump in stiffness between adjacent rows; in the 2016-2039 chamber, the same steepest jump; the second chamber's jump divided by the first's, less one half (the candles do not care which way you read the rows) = 1.3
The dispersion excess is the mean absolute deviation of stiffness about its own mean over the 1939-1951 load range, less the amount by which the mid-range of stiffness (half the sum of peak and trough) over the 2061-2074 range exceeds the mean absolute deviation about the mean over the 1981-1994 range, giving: -1.54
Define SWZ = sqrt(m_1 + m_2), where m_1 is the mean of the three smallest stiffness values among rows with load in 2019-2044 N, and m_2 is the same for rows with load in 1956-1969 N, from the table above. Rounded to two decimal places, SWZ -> 1.65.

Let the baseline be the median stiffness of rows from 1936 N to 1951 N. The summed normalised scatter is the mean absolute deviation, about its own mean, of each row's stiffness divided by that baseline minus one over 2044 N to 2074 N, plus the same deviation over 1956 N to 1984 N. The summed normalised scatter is 0.08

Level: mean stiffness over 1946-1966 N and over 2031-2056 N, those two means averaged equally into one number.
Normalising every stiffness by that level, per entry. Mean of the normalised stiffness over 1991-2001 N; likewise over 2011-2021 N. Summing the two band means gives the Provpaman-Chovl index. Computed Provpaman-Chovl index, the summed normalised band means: 1.96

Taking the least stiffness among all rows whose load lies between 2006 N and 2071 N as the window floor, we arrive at 1.26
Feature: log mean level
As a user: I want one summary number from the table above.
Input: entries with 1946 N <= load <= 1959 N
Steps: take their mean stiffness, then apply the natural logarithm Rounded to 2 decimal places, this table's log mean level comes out 0.19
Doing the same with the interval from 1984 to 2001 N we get 0.31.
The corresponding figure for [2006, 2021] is 0.32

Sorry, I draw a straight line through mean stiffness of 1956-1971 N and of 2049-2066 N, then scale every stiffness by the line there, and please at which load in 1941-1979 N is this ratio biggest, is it 1950.0 N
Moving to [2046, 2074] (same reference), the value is 2050.0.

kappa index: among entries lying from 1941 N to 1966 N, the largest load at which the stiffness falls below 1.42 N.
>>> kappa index 1965.0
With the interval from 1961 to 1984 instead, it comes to 1982.5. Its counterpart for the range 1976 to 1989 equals 1987.5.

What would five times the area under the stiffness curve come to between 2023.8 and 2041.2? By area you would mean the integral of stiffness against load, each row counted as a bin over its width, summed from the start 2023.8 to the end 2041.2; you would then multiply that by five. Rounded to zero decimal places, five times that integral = 140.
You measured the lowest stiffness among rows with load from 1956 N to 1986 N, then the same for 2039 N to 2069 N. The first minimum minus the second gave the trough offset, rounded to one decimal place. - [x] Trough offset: -0.4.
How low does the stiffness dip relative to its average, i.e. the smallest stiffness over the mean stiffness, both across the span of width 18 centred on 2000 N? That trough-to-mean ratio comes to 0.961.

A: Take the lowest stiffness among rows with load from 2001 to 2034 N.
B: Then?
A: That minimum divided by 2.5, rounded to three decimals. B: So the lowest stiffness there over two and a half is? 0.504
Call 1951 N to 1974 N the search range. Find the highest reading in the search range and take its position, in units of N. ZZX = 1967.5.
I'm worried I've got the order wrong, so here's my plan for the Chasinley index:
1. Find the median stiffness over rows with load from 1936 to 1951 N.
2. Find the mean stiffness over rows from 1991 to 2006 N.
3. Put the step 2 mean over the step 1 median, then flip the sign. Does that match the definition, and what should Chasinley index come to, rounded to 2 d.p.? -1.18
